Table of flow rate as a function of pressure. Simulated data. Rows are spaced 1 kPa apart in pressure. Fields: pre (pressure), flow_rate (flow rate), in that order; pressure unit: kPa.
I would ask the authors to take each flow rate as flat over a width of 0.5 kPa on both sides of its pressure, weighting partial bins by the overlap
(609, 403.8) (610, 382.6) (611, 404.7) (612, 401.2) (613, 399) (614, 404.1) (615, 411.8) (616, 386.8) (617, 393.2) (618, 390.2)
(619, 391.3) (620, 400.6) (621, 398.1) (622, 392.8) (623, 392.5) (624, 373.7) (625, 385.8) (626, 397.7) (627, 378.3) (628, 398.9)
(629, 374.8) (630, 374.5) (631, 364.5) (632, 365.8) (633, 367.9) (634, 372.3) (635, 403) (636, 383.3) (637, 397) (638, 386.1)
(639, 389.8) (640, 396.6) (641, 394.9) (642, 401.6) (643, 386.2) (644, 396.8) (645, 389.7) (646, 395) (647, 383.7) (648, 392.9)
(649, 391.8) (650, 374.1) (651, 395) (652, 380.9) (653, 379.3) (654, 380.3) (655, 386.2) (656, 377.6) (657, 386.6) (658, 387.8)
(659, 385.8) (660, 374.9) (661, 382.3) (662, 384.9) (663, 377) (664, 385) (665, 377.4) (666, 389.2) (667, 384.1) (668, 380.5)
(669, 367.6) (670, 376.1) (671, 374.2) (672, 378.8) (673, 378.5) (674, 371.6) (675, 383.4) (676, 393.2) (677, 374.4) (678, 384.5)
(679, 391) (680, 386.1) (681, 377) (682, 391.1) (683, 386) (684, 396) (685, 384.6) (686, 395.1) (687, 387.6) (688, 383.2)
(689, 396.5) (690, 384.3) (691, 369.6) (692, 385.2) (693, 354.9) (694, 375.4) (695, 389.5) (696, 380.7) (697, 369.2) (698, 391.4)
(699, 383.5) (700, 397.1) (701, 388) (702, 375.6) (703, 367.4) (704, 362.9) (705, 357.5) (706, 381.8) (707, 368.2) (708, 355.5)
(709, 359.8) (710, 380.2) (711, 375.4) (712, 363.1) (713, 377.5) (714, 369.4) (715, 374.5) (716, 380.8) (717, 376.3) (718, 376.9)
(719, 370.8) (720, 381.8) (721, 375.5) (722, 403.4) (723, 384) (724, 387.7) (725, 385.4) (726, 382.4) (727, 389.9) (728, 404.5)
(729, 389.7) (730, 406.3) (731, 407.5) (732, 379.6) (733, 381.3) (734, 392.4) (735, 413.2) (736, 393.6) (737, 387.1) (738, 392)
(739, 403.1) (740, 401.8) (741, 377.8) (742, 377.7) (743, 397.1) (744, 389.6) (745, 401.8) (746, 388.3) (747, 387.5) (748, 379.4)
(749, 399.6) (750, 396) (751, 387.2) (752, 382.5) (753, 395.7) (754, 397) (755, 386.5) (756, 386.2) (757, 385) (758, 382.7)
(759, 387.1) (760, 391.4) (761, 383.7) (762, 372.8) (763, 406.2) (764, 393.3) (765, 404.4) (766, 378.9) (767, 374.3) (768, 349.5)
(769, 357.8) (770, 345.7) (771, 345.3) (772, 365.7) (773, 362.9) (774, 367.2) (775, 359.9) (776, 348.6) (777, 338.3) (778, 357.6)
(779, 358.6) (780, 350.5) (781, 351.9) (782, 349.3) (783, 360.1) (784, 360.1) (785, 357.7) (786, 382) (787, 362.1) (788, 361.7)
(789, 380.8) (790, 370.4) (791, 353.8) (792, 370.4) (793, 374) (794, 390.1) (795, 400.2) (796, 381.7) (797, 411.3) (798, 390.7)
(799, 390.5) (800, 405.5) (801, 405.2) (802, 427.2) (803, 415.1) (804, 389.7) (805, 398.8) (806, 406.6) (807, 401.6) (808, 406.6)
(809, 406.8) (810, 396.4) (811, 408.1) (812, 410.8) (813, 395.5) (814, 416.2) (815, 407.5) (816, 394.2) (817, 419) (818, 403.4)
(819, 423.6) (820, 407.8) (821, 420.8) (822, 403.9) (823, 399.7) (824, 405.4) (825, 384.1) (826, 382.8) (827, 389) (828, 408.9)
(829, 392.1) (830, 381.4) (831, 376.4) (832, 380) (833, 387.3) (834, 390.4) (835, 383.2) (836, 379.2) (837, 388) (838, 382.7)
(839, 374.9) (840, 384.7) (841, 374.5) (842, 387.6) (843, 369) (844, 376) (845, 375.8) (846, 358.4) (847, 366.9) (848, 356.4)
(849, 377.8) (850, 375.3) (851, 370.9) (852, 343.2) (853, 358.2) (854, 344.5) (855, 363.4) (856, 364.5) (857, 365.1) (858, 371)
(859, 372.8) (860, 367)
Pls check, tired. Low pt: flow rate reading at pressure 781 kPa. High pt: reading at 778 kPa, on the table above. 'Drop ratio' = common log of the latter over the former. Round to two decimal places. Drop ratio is 0.01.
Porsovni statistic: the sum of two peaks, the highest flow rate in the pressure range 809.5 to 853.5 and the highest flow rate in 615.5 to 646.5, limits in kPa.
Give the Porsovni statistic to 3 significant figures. 827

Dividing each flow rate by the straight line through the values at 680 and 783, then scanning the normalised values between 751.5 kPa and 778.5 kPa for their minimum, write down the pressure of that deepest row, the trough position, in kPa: 777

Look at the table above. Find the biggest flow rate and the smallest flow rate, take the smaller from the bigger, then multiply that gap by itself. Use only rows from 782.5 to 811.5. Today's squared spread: 5388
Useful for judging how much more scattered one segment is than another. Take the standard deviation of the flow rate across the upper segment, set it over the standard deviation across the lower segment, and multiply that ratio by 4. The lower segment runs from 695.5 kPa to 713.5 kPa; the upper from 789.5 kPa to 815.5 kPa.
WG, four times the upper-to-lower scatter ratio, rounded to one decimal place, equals 5.6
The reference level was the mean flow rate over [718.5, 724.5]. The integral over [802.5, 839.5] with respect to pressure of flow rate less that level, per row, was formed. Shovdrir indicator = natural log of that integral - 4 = 2.2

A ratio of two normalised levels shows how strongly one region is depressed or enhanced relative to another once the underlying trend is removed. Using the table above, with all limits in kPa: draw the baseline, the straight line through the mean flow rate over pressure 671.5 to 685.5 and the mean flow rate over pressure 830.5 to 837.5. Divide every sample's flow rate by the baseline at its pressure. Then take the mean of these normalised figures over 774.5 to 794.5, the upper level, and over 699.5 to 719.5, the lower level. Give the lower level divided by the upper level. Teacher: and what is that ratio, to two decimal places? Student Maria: 1.03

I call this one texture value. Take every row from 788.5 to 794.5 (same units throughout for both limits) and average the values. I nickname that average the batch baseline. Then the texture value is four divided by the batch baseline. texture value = 0.0107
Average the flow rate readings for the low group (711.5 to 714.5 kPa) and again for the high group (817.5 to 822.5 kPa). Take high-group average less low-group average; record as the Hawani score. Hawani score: 42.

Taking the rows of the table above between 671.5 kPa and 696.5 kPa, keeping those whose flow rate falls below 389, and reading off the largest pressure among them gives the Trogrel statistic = 696 kPa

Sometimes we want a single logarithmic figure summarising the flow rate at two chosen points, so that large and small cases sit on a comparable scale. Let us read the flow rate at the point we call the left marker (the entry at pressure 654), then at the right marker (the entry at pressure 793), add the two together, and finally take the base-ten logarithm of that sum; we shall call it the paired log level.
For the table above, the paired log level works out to 2.88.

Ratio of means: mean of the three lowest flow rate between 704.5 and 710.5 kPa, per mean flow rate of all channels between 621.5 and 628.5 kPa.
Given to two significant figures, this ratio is 0.92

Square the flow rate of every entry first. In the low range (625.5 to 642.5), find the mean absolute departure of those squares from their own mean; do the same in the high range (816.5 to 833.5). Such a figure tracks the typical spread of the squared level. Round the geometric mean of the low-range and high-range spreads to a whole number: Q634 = 9659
